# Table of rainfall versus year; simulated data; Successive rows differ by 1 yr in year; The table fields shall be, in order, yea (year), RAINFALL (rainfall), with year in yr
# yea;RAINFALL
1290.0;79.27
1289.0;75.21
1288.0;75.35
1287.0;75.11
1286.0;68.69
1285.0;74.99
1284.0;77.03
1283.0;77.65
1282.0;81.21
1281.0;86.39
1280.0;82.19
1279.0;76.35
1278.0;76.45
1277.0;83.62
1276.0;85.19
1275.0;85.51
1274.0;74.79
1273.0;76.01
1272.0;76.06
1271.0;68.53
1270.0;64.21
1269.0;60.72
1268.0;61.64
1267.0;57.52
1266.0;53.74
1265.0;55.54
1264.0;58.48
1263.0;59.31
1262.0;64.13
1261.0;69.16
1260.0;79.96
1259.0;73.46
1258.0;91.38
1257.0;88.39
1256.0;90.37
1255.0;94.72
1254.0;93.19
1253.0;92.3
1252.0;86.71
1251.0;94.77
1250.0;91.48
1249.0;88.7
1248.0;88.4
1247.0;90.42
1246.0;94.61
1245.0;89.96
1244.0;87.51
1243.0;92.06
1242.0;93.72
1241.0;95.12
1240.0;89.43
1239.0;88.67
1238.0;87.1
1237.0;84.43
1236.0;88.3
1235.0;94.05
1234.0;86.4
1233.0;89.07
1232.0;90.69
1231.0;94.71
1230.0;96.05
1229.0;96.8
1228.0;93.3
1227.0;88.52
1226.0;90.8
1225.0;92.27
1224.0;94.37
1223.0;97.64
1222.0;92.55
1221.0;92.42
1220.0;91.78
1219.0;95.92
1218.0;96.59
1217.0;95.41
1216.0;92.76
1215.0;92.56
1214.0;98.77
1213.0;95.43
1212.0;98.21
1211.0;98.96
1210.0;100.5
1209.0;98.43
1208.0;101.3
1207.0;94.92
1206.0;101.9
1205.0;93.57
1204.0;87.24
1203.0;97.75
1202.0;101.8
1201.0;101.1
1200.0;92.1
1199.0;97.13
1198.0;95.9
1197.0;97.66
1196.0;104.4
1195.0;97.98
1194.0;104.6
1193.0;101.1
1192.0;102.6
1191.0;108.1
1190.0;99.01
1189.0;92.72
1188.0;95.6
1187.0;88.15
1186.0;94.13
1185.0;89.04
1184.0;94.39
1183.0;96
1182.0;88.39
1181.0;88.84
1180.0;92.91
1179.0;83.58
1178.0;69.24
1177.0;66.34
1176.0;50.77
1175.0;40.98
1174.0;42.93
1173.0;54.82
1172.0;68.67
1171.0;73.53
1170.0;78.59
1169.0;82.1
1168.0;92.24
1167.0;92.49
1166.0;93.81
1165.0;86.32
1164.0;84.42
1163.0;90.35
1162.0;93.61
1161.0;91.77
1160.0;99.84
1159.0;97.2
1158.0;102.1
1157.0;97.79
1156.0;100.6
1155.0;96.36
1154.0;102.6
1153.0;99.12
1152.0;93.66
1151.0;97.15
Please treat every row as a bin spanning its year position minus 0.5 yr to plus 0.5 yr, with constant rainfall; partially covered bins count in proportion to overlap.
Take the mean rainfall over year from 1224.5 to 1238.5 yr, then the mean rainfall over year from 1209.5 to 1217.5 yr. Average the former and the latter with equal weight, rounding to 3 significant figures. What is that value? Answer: 93.7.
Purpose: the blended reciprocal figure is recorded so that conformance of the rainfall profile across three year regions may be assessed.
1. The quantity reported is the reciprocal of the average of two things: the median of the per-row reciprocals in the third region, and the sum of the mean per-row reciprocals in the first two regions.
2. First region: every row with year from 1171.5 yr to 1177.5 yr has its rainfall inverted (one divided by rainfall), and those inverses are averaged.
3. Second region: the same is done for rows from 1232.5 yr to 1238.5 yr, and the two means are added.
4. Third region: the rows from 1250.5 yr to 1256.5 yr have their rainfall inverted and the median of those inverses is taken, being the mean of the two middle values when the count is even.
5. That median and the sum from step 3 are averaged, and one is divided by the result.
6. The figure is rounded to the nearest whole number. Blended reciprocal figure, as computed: 48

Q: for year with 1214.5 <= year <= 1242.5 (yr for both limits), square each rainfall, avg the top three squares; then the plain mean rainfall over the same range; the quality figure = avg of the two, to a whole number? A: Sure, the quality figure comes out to 4752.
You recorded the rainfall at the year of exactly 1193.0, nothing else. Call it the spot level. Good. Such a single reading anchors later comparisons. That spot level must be 101.1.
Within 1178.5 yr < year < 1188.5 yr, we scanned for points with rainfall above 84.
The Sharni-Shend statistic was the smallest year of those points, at 1180.0 yr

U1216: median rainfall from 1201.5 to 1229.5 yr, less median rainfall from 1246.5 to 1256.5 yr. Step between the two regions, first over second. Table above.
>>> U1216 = 4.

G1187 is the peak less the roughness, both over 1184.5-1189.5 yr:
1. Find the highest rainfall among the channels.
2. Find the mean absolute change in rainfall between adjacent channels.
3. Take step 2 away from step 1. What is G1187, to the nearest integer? 90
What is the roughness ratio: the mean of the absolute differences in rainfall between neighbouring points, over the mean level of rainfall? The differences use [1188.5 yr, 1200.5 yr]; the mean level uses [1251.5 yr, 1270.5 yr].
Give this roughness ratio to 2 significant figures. 0.066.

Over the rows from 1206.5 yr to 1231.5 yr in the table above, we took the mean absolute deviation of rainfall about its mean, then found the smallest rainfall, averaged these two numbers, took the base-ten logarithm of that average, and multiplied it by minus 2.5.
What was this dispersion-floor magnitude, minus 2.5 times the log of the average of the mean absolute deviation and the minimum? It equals -4.15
